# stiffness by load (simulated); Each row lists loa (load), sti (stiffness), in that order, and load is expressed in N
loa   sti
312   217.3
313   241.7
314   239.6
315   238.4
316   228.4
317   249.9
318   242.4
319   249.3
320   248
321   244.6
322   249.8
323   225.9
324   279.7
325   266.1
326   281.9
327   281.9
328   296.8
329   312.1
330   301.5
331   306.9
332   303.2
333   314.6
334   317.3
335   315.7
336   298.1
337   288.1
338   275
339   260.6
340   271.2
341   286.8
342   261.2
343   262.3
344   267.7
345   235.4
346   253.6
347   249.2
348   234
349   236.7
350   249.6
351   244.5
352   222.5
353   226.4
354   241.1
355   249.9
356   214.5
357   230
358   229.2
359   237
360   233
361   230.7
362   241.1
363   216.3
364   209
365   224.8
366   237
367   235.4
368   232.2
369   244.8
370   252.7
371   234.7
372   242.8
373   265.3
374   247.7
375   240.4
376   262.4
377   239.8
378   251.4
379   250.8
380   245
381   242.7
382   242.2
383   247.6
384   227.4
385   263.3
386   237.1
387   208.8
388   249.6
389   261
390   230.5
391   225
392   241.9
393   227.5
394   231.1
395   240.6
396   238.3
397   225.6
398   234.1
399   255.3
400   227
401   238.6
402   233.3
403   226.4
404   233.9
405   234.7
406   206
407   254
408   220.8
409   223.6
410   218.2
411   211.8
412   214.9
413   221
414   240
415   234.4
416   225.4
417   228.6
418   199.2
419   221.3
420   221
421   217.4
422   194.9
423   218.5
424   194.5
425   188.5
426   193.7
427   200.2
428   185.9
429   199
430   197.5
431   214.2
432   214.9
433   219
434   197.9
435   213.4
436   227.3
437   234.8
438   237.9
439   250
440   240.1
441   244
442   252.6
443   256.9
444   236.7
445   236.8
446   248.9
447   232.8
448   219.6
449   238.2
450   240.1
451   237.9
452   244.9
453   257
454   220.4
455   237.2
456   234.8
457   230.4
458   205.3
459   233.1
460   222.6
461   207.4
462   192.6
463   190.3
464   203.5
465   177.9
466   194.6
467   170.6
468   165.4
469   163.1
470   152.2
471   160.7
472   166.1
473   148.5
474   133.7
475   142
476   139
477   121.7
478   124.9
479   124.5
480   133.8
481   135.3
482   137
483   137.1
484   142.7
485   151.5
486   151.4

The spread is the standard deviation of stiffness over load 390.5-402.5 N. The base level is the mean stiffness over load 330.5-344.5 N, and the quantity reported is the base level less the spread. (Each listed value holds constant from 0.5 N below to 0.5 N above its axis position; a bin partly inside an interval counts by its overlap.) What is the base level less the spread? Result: 279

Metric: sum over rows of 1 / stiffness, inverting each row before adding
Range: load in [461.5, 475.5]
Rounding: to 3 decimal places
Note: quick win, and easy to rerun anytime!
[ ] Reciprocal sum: 0.084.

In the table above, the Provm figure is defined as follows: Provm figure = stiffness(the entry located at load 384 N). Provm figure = 227.4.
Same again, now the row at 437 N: 234.8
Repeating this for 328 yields 296.8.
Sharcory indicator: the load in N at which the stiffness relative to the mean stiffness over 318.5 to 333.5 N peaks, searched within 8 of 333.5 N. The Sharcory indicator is 334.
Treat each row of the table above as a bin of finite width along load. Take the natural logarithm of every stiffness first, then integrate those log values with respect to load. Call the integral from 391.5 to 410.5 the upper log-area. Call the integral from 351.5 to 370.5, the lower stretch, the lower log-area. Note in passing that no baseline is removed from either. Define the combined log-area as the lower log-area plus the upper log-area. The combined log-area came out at 207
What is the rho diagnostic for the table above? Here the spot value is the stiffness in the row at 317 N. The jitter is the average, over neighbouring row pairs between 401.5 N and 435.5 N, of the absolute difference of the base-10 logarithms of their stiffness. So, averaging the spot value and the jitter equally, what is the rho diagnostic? 125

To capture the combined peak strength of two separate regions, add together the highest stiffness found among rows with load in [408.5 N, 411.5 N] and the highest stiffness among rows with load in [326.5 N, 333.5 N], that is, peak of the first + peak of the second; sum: 538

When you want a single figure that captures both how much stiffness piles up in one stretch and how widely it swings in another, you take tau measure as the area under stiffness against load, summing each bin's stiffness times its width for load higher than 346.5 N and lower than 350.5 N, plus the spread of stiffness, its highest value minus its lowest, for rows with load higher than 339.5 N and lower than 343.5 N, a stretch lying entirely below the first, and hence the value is 995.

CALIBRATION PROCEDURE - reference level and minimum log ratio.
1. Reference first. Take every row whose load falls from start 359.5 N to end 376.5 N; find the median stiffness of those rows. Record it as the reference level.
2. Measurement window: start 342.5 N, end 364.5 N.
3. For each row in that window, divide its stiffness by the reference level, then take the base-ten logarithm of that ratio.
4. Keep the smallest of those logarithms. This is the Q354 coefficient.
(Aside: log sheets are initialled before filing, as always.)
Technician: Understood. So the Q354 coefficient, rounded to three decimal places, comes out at -0.055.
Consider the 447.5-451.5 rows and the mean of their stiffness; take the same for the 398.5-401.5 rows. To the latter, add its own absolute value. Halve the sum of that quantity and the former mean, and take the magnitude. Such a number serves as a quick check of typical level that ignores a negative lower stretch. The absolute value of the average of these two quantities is 357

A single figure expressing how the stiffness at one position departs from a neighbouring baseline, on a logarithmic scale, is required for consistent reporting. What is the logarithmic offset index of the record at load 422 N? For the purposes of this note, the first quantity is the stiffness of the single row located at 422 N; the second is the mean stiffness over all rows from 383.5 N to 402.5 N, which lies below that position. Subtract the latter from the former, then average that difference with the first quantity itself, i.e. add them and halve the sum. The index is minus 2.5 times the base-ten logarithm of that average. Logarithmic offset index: -4.71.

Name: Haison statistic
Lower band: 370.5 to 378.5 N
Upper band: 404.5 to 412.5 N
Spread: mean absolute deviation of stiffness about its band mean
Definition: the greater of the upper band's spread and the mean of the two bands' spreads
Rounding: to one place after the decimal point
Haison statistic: 10.8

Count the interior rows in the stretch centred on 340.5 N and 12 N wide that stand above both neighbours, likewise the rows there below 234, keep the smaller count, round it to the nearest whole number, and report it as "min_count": 0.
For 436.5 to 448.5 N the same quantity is 2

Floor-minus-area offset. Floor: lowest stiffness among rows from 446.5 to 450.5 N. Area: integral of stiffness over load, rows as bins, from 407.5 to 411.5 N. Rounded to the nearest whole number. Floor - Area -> -655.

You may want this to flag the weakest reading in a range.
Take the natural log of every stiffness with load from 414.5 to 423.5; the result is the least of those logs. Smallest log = 5.27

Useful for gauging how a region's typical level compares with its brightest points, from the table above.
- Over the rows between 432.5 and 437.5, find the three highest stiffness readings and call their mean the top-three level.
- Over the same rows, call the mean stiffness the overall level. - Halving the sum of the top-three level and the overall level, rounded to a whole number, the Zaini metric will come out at 223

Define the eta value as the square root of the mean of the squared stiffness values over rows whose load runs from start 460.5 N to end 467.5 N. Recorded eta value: 191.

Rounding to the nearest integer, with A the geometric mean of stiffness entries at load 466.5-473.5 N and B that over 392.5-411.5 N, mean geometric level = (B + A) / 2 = 196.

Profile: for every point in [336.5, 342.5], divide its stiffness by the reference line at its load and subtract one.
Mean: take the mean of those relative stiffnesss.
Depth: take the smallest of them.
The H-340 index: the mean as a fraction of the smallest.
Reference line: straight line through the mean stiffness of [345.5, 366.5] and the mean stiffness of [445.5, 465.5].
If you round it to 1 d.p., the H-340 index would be 1.5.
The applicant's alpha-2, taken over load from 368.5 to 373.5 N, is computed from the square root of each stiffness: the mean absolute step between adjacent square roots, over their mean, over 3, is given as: 0.010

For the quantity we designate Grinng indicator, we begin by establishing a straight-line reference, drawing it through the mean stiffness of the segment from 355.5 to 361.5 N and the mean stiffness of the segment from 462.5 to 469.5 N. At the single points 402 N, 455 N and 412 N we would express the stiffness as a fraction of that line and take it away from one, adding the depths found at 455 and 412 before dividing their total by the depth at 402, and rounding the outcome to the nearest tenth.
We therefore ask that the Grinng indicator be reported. 2.9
